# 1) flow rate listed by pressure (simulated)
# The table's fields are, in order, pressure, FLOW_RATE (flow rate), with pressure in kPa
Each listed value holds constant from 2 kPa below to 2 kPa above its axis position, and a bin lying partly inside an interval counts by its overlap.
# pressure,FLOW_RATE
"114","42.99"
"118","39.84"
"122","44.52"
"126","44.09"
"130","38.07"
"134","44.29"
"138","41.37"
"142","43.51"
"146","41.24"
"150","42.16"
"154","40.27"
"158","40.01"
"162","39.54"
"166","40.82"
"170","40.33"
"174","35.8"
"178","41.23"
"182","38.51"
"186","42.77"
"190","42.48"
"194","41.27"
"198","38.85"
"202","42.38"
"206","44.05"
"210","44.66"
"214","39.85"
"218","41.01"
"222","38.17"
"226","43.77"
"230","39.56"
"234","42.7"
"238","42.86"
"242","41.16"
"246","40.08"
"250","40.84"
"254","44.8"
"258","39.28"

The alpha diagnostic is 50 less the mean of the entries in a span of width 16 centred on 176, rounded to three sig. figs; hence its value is 11.0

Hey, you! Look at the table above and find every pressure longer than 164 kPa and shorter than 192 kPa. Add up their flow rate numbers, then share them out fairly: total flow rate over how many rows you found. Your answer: 40.3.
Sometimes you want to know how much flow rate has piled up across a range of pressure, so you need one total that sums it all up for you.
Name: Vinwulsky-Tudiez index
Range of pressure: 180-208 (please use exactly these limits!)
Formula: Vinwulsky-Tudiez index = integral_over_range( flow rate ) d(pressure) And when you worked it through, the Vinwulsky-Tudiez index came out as 1161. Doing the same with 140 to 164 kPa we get 987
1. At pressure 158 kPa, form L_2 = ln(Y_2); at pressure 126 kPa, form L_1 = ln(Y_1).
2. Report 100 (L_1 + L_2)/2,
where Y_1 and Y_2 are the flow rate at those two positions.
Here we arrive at 374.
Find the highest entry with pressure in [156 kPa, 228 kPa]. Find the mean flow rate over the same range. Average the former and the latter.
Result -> 42.8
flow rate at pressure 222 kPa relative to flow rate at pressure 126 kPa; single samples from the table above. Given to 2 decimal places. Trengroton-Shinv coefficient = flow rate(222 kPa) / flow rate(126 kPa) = 0.87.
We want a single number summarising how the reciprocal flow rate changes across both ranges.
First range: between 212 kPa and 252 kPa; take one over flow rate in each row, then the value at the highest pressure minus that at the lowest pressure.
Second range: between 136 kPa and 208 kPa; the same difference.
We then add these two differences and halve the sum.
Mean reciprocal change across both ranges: -0.0010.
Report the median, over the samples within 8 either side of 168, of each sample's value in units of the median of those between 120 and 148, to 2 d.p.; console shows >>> 0.92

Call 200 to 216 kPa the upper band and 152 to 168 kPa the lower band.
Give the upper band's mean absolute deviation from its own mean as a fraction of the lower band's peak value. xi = 0.040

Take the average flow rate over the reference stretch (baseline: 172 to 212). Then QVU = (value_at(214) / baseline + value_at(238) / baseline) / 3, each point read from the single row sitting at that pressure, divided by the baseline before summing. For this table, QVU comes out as 0.669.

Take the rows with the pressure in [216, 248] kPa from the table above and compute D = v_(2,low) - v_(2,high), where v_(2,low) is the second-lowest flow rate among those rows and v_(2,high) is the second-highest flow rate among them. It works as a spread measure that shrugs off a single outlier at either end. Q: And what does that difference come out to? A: -3.30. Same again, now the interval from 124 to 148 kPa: -2.85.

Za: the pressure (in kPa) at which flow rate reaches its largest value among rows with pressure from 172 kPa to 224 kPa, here 210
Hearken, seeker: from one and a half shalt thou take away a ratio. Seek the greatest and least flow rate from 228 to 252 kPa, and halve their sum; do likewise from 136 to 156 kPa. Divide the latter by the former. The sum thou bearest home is 0.48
